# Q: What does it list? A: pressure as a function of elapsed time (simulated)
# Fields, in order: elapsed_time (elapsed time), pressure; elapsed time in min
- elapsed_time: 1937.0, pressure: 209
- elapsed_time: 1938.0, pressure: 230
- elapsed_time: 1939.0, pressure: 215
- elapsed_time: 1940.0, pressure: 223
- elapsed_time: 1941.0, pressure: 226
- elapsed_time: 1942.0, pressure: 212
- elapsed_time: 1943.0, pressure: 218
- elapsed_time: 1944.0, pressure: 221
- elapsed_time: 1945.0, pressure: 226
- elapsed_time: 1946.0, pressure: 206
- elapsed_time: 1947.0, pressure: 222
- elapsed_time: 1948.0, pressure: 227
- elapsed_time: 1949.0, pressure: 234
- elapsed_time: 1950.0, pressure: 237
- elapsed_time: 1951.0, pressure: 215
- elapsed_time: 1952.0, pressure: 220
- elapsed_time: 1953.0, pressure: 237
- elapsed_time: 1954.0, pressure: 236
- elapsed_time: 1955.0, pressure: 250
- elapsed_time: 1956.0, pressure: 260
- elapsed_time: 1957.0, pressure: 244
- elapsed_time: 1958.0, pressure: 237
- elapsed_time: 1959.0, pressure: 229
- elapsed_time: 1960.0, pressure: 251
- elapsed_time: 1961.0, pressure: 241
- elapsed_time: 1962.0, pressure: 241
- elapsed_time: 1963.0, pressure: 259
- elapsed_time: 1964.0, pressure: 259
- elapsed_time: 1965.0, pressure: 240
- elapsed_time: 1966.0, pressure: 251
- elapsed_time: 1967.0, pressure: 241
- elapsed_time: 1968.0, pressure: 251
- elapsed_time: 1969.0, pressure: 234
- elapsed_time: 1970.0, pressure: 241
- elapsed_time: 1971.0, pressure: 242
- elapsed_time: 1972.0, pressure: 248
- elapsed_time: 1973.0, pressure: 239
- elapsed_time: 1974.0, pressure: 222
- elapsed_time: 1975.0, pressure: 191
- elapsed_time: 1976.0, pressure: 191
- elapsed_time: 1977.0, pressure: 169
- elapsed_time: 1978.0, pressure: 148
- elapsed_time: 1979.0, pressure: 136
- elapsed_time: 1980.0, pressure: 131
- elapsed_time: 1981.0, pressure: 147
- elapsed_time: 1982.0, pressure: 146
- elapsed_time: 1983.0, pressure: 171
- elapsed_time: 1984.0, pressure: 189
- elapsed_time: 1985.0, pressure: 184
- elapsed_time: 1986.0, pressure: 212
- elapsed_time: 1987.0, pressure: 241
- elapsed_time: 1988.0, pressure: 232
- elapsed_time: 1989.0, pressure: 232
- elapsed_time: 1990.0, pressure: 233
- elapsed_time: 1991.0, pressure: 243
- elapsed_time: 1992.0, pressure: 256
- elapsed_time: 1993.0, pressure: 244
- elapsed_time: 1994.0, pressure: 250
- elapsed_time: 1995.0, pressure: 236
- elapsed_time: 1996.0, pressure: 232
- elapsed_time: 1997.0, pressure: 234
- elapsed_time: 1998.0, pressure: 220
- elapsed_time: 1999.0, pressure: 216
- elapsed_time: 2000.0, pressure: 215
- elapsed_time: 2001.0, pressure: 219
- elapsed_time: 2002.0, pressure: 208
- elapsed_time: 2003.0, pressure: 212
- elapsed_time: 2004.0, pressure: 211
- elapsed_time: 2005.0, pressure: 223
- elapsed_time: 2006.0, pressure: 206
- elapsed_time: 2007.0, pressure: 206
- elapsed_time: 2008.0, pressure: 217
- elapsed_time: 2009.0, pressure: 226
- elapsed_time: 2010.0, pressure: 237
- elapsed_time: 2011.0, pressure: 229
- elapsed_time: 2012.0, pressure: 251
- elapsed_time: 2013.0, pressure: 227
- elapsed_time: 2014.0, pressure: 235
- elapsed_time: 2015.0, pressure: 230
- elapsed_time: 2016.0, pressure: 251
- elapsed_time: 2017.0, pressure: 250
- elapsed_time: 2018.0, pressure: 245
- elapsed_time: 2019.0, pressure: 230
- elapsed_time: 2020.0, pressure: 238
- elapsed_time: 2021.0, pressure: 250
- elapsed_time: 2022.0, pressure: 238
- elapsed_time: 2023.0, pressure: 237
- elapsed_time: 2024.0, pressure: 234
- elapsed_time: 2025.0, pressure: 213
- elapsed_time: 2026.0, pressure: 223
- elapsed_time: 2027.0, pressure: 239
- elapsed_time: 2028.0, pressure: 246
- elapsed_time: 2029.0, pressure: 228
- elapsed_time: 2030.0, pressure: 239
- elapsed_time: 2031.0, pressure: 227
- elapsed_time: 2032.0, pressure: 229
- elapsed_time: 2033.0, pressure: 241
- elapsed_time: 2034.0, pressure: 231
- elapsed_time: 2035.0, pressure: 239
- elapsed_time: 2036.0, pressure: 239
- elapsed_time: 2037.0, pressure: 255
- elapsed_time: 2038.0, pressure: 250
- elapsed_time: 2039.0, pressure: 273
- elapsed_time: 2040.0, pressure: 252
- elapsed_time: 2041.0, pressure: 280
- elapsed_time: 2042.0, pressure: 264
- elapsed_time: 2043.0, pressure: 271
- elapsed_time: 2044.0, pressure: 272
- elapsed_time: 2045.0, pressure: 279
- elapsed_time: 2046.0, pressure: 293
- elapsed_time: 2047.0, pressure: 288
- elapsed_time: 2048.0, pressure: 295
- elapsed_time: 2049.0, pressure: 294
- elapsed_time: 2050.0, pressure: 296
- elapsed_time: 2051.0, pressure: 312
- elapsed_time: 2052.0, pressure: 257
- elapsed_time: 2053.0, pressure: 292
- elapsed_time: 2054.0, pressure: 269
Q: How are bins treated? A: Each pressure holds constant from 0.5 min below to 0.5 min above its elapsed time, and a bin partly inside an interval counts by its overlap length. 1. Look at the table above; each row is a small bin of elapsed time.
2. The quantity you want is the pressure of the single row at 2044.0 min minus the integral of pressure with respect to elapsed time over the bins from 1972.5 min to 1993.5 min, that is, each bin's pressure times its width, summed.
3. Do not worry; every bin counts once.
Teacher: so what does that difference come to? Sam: -3885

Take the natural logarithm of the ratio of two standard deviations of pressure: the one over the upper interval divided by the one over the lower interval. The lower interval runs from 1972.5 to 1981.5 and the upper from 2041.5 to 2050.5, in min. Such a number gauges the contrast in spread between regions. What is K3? -1.14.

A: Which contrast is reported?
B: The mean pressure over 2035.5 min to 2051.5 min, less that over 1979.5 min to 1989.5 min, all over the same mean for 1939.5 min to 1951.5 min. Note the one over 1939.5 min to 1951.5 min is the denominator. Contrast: 0.39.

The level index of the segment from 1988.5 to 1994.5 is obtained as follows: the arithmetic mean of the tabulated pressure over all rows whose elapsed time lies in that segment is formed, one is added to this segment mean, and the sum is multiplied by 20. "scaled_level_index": 4880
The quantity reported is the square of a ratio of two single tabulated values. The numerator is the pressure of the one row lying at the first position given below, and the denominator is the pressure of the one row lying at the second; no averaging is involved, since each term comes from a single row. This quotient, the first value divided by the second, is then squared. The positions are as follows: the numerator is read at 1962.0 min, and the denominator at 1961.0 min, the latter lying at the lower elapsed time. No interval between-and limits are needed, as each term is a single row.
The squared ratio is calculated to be 1.0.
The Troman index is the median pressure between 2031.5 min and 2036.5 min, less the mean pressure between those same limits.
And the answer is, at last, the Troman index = 3.2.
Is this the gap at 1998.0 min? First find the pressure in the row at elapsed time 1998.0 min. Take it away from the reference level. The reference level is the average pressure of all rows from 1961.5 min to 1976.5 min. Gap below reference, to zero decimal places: 17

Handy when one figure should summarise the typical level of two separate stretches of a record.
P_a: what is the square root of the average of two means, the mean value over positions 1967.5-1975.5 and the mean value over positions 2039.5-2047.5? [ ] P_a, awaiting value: 15.9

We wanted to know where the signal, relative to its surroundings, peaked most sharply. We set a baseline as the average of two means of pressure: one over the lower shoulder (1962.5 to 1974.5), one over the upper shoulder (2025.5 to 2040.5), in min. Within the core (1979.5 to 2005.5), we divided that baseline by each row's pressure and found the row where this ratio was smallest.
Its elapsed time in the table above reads 1992.0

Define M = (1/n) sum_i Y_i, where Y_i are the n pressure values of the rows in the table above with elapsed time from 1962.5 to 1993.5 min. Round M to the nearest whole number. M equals 214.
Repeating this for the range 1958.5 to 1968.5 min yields 246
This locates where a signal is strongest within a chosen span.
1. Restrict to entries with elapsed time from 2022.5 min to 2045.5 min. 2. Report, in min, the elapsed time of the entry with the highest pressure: 2041.0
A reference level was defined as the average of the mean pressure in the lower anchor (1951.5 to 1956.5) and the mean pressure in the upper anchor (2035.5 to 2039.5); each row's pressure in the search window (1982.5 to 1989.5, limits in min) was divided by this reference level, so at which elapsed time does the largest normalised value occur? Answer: 1987.0 min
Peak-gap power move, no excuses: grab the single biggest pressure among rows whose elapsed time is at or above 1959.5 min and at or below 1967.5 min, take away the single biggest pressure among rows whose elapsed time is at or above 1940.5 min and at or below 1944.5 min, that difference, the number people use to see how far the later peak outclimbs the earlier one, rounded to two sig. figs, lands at 33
